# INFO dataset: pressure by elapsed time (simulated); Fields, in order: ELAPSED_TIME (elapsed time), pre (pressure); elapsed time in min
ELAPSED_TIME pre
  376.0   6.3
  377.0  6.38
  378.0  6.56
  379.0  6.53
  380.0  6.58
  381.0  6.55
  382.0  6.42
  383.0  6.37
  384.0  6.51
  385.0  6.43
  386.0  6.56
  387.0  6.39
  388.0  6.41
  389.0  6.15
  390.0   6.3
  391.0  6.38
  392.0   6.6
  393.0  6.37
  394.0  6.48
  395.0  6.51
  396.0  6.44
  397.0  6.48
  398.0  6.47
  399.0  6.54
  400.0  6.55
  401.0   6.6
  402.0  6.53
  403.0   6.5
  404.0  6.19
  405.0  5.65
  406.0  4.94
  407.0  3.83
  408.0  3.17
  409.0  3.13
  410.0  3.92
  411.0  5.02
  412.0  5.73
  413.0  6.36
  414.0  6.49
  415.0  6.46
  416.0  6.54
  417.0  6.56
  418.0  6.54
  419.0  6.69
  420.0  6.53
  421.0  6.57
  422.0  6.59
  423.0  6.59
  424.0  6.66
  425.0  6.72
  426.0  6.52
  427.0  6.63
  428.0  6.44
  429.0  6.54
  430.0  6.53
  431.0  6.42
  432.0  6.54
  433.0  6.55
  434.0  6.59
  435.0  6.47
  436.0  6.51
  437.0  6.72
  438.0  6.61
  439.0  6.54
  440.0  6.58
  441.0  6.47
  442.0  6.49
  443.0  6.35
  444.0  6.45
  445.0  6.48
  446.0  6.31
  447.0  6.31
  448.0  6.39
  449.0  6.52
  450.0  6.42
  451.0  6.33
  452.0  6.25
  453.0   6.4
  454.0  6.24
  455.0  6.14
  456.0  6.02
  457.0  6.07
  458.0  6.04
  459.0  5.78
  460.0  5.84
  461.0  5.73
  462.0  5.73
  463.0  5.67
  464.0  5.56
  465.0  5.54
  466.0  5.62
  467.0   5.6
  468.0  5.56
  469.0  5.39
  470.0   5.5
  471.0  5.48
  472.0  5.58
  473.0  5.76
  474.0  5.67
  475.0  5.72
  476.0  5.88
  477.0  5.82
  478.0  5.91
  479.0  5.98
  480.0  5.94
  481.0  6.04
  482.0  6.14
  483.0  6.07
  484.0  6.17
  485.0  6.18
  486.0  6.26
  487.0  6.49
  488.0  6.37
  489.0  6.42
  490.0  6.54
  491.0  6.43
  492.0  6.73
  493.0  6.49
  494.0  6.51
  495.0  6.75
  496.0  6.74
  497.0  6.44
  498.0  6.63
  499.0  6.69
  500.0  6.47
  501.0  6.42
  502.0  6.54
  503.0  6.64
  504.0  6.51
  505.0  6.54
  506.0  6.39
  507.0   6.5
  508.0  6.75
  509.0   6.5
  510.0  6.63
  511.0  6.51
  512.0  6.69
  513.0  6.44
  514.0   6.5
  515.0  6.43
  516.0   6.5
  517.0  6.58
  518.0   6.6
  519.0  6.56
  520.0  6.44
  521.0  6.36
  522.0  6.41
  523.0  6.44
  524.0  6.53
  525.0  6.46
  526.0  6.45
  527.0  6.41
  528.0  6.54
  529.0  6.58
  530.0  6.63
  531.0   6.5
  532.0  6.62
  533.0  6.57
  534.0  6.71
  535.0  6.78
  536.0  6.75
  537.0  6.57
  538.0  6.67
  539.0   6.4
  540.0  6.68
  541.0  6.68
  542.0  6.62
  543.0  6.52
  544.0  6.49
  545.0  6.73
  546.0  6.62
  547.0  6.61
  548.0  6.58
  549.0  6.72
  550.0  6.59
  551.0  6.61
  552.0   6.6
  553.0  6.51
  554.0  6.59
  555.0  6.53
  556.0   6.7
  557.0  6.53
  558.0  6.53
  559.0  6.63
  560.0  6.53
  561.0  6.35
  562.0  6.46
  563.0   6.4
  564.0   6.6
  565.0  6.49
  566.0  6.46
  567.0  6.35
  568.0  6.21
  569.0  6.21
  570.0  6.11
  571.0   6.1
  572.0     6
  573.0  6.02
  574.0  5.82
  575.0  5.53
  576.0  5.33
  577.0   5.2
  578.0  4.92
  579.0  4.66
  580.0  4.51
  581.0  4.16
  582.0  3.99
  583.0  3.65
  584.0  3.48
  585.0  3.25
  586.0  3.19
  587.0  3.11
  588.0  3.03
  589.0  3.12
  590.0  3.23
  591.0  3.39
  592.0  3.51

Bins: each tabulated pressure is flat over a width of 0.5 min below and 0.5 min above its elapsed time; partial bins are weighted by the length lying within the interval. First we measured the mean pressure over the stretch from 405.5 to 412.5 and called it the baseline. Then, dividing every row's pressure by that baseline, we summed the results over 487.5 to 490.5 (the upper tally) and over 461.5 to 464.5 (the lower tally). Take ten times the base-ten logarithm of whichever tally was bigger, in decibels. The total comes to 6.58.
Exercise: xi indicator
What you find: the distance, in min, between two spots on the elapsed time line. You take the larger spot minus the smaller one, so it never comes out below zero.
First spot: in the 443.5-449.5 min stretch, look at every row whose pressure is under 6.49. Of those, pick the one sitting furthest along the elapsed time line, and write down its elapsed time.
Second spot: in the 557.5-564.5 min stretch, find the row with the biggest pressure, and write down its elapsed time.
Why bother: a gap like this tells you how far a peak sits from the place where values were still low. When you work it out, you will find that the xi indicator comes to 111 min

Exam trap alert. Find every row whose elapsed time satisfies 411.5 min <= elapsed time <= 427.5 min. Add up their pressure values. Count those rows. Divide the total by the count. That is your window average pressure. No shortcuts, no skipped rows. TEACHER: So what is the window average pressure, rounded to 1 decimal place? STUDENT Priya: 6.5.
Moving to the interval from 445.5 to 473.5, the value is 5.9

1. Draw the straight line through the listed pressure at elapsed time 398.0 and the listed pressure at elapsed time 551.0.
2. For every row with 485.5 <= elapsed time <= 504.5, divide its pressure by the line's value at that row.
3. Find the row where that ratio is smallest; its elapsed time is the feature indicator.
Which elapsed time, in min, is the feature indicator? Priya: 486.0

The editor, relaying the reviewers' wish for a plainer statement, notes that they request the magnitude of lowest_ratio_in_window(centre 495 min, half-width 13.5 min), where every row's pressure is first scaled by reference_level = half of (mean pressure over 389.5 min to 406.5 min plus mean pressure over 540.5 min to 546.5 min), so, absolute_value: 0.939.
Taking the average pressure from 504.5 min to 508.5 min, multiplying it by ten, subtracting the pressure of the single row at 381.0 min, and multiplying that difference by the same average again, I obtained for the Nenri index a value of 386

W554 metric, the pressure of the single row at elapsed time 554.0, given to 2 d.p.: 6.59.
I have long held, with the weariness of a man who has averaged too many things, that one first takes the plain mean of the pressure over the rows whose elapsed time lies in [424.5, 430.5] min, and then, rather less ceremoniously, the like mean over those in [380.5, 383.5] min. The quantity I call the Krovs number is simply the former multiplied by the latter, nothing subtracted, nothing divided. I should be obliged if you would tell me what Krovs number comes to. 42.3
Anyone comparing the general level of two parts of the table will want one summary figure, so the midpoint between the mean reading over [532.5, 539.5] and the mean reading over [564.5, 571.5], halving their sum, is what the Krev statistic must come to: 6.5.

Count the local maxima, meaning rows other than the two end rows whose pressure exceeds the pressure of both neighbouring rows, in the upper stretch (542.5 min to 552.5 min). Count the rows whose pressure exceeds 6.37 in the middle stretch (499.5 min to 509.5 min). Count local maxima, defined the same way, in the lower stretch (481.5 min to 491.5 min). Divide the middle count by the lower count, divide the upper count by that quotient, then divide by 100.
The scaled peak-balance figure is 0.006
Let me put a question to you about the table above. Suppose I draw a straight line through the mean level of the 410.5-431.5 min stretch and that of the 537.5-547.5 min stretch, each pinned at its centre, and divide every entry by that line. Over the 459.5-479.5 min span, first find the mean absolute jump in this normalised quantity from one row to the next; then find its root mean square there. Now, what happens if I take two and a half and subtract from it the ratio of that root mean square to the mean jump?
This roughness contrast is -67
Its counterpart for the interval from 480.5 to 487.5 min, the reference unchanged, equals -61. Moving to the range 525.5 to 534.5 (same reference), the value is -73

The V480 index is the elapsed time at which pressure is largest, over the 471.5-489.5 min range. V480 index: 487.0 min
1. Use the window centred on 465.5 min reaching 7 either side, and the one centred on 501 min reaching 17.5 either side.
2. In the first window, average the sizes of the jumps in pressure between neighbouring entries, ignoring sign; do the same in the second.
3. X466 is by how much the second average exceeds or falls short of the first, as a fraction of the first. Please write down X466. 0.9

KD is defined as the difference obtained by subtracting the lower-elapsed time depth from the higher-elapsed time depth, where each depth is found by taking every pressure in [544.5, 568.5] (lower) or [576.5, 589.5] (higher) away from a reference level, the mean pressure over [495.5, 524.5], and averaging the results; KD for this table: 2.67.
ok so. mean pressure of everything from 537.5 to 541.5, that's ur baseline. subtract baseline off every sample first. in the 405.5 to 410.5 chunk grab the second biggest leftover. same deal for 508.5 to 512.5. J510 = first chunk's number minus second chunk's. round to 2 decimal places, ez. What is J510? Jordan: -2.71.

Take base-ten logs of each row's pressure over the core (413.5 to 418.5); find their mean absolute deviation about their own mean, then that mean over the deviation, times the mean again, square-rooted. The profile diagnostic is 17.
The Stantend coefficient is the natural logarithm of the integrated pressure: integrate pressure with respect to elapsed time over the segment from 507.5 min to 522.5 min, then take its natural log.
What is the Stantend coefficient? 4.58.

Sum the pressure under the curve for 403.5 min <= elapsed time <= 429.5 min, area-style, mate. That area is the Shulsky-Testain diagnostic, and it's 153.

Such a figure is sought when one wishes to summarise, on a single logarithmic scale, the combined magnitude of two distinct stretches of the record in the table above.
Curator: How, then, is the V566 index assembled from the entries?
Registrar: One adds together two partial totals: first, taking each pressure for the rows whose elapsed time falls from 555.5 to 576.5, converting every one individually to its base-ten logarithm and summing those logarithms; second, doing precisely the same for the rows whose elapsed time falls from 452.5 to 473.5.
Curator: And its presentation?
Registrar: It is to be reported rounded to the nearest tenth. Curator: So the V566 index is 32.7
